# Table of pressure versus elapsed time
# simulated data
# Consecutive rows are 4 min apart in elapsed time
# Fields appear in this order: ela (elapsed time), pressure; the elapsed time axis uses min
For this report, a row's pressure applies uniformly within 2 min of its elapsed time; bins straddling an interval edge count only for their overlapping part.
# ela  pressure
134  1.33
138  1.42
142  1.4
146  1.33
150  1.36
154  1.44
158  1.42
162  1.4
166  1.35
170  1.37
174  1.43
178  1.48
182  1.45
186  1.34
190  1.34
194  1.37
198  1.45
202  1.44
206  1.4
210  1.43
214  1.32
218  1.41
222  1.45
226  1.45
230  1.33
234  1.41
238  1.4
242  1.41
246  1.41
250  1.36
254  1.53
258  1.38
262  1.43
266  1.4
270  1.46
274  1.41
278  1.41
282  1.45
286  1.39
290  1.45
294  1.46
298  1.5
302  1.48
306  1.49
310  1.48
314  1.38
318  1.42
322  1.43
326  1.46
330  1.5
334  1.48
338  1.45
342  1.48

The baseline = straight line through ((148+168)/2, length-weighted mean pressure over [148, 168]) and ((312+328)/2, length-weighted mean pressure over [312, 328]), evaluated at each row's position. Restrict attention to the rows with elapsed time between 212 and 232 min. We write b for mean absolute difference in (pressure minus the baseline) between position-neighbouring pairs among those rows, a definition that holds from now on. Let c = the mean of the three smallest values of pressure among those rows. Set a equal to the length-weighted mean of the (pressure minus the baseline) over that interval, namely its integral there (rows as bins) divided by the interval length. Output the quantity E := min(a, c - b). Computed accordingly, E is -0.013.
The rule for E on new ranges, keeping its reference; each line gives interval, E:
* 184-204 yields -0.012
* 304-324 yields 0.019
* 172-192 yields 0.010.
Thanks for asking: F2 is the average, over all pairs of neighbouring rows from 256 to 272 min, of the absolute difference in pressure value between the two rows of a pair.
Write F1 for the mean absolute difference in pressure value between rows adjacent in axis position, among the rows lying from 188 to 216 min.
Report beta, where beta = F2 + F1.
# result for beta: 0.097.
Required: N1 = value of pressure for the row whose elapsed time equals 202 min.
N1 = 1.44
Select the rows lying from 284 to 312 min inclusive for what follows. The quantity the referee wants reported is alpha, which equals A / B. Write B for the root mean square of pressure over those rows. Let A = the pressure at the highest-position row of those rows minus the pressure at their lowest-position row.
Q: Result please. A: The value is 0.06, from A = 0.09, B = 1.46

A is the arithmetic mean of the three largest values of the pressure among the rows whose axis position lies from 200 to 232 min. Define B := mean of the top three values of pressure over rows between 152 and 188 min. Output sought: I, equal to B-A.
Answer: 0.010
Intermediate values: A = 1.45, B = 1.46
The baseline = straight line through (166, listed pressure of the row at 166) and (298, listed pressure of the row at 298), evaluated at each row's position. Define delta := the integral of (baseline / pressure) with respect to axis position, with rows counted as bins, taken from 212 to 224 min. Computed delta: 12.15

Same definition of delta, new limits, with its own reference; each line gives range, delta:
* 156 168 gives 11.62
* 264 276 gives 12.38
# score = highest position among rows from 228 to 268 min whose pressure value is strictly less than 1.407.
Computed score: 266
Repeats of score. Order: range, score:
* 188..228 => 214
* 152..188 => 186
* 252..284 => 266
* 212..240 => 238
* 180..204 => 194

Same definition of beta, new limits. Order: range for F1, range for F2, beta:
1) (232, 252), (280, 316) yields 0.056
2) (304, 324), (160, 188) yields 0.093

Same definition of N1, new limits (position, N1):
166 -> 1.35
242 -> 1.41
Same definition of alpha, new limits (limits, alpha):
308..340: -0.02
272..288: -0.01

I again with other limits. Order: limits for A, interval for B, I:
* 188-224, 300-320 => 0.037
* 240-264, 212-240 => -0.020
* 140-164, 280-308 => 0.070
